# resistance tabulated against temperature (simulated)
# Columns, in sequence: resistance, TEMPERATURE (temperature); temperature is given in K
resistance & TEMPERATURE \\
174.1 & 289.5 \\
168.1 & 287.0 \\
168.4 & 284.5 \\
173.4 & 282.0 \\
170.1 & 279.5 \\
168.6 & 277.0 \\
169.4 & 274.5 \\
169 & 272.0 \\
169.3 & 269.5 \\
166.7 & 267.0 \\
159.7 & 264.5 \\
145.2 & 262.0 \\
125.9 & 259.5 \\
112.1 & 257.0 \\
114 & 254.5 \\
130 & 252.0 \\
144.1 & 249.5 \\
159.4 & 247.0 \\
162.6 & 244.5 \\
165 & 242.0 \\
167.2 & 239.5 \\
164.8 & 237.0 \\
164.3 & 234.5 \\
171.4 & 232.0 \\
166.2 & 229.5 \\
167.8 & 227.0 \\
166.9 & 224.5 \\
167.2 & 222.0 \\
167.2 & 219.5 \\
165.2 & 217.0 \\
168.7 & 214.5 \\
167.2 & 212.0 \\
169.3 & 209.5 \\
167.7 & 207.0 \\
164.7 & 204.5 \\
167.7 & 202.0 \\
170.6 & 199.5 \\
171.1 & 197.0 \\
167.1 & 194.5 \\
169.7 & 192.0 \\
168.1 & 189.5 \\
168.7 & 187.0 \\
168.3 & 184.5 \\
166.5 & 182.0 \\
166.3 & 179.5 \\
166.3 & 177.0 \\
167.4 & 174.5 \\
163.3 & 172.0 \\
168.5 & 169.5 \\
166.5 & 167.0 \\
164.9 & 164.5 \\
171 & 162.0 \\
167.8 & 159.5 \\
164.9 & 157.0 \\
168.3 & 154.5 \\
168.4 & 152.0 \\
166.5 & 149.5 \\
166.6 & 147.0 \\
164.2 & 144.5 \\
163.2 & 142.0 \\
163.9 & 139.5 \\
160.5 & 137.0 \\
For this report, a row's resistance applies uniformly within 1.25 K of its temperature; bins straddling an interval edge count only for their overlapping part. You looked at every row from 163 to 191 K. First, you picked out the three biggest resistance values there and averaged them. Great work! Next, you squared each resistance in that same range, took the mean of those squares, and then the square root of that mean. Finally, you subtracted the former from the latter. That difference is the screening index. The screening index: -1.7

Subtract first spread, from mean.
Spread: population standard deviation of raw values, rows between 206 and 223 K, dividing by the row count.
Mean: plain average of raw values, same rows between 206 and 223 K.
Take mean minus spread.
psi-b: 166.3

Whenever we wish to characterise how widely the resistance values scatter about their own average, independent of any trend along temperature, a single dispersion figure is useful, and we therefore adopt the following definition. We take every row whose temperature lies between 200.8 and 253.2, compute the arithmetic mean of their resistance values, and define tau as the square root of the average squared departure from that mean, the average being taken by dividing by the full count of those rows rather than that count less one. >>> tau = 9.2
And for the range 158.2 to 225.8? 1.8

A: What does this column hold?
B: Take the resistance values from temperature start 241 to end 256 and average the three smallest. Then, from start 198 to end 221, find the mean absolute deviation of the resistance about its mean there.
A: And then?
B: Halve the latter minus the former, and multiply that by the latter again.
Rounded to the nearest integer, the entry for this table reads -86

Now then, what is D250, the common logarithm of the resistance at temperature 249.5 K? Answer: 2.16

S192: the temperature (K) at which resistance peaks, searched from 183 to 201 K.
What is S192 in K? 197.0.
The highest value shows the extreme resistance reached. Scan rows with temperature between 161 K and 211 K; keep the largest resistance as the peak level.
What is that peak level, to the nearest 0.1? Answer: 171.1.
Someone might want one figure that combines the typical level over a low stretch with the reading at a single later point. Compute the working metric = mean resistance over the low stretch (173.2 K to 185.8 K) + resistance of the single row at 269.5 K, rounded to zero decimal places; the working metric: 336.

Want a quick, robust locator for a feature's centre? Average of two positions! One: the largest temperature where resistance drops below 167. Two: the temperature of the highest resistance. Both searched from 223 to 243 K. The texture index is 237.0 K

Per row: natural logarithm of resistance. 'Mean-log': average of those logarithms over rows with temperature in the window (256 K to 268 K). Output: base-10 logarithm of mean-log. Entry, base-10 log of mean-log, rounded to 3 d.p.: 0.694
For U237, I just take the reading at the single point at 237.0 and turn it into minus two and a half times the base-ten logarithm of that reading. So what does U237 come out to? -5.54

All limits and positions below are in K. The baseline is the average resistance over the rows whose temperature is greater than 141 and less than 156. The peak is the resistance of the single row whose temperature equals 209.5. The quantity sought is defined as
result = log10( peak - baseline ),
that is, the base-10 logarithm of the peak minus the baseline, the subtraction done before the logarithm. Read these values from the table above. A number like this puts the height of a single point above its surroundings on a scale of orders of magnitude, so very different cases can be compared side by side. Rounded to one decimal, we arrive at 0.5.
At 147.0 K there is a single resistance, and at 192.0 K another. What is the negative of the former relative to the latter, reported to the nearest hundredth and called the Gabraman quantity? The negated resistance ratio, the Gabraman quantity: -0.98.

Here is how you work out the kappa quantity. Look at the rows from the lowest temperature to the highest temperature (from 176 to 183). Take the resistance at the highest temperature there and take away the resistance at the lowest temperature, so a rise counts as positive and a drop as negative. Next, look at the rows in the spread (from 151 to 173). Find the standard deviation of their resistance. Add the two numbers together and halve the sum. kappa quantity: 1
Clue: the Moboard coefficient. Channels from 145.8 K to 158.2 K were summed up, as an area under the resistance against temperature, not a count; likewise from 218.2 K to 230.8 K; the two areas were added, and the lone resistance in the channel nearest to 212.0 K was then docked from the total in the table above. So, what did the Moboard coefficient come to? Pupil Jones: 4008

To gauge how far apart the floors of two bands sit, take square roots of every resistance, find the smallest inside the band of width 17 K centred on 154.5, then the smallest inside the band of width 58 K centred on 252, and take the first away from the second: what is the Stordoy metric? -2.3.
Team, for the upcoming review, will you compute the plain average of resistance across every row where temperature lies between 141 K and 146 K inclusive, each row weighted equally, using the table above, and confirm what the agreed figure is 164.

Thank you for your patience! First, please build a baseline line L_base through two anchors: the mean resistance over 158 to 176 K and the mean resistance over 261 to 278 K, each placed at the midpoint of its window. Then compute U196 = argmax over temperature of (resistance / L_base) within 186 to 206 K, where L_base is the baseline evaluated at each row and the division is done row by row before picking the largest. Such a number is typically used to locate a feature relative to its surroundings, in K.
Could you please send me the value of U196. 197.0 K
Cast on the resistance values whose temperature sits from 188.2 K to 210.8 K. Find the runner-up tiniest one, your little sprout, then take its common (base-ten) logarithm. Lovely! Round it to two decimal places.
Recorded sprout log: 2.22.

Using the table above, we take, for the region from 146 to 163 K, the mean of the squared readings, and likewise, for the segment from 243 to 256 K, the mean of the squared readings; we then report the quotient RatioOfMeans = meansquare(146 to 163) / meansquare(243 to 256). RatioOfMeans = 1.37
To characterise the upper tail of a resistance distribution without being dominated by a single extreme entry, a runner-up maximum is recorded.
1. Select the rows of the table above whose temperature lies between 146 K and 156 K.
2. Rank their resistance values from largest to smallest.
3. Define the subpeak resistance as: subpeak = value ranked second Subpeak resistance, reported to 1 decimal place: 168.3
